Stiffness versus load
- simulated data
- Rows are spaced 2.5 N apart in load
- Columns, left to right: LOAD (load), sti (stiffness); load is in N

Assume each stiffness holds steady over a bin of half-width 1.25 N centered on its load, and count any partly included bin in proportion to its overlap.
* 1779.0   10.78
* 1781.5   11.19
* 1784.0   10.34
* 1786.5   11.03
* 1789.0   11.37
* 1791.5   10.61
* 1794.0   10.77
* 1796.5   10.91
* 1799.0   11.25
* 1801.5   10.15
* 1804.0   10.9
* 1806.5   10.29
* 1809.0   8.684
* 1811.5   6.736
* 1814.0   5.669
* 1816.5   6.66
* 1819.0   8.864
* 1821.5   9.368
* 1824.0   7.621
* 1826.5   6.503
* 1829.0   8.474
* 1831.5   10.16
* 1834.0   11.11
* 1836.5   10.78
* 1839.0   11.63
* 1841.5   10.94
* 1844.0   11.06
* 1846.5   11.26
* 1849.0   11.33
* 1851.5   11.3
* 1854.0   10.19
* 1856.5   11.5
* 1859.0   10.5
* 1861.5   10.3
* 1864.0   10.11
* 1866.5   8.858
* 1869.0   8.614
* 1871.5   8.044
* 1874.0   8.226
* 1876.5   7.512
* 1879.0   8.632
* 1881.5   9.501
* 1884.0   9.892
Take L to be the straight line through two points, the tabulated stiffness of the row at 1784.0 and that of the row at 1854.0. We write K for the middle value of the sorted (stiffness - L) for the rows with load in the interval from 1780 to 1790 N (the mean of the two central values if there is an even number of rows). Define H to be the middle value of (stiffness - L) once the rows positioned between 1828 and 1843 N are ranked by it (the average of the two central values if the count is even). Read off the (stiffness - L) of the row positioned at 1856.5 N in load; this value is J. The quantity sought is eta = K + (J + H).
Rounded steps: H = 0.64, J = 1.3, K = 0.8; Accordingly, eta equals 3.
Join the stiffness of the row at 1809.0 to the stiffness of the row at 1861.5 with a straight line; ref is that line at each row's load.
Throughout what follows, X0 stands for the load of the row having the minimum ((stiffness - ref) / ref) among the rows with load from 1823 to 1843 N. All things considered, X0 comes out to 1826.5 N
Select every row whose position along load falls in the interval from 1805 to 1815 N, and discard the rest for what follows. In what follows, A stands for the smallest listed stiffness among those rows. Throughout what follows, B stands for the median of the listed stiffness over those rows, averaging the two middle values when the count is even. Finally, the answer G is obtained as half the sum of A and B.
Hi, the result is 6.7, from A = 5.669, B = 7.7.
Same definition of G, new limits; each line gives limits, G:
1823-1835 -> 7.5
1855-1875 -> 8.8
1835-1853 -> 11.0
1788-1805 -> 10.5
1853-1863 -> 10.3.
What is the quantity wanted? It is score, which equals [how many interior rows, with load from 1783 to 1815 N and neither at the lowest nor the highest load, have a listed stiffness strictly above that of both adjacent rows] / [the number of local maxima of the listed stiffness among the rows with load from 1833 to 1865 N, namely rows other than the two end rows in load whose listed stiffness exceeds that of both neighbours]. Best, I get 1.00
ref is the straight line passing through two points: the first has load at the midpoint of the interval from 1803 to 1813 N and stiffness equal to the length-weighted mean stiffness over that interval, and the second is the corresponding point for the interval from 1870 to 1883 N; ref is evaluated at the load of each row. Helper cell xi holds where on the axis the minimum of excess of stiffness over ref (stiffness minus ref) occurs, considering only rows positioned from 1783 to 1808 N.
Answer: 1801.5 N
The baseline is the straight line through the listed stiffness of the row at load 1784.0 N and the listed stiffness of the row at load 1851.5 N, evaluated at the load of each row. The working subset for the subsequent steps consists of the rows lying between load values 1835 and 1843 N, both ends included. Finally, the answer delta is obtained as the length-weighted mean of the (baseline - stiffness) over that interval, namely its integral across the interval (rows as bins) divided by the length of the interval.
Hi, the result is 0.0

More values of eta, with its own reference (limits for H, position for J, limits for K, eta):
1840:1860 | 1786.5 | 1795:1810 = 2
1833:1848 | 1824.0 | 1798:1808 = -1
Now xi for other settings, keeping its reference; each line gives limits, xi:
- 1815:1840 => 1826.5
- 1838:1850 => 1841.5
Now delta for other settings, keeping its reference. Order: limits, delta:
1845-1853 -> 0.0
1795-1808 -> -0.1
